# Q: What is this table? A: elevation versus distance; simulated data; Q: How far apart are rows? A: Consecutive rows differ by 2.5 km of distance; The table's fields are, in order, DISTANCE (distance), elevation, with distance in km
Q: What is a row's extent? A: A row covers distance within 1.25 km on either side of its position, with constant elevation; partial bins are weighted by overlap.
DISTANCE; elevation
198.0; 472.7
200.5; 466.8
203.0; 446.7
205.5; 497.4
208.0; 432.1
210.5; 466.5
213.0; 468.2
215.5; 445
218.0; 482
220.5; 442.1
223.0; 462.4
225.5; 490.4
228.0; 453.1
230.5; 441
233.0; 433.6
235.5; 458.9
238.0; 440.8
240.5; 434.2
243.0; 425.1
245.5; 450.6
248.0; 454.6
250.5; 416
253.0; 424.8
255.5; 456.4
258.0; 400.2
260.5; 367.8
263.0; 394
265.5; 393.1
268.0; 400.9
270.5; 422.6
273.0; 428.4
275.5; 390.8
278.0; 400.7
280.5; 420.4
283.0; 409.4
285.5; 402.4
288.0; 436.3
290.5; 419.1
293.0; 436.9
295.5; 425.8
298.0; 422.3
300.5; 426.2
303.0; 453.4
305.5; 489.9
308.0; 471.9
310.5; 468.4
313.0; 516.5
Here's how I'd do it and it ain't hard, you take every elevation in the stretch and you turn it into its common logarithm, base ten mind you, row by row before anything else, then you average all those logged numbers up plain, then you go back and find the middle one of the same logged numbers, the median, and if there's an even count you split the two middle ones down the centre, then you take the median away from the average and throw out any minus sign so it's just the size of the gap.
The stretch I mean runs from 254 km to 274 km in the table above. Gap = 0.007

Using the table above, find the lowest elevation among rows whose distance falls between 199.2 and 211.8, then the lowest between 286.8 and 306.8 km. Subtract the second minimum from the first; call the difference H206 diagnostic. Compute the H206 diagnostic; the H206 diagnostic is 13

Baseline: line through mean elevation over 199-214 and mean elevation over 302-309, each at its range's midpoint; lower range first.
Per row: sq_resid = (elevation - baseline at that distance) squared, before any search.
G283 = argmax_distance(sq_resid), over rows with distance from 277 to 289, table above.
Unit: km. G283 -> 278.0 km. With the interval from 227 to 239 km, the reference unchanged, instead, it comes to 233.0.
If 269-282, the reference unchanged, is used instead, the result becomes 275.5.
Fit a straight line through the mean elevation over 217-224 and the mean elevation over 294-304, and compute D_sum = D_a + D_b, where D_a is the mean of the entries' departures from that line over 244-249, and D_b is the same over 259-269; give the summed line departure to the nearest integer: -56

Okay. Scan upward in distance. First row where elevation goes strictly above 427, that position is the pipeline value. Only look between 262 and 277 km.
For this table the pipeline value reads 273.0 km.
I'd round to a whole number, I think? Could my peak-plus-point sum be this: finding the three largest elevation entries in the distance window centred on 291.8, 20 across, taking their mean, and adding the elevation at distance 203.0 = 880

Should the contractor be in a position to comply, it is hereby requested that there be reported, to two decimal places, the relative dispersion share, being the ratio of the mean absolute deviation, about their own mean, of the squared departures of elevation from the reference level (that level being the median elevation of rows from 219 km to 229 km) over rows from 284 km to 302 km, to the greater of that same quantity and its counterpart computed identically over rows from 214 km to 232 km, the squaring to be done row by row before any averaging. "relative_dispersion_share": 1.00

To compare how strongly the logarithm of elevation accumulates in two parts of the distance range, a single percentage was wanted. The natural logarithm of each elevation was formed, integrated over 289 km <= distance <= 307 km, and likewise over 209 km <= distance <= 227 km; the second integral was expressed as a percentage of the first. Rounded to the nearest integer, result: 101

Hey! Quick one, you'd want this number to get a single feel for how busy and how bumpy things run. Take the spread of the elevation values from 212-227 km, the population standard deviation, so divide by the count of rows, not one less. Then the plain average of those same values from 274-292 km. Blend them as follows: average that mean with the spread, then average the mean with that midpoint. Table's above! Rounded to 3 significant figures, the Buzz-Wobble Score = 313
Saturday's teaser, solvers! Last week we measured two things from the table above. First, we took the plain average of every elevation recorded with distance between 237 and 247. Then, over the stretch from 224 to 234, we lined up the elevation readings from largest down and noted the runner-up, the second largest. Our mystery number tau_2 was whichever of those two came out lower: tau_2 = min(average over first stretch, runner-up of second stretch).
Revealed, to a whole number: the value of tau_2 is 438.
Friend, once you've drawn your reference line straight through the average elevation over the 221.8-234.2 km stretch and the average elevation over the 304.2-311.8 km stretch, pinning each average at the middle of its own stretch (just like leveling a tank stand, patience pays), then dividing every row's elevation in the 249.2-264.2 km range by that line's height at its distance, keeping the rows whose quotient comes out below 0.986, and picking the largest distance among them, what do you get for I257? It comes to 263.0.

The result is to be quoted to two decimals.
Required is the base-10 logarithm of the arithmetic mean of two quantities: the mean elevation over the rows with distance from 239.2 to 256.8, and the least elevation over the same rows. 2.63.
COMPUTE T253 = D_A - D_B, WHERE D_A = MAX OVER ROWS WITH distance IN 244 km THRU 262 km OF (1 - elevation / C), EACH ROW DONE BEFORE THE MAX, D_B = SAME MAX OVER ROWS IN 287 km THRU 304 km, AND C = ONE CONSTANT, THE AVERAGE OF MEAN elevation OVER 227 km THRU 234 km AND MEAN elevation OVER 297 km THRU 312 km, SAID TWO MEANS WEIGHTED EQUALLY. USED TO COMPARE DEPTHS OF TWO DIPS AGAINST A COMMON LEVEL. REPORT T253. 0.11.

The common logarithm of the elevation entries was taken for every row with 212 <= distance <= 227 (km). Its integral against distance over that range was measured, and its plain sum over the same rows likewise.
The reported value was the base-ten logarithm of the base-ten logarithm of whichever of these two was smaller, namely 0.0807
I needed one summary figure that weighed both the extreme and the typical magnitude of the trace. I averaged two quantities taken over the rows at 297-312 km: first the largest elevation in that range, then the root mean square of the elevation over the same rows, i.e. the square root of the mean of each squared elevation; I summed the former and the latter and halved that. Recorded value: 473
